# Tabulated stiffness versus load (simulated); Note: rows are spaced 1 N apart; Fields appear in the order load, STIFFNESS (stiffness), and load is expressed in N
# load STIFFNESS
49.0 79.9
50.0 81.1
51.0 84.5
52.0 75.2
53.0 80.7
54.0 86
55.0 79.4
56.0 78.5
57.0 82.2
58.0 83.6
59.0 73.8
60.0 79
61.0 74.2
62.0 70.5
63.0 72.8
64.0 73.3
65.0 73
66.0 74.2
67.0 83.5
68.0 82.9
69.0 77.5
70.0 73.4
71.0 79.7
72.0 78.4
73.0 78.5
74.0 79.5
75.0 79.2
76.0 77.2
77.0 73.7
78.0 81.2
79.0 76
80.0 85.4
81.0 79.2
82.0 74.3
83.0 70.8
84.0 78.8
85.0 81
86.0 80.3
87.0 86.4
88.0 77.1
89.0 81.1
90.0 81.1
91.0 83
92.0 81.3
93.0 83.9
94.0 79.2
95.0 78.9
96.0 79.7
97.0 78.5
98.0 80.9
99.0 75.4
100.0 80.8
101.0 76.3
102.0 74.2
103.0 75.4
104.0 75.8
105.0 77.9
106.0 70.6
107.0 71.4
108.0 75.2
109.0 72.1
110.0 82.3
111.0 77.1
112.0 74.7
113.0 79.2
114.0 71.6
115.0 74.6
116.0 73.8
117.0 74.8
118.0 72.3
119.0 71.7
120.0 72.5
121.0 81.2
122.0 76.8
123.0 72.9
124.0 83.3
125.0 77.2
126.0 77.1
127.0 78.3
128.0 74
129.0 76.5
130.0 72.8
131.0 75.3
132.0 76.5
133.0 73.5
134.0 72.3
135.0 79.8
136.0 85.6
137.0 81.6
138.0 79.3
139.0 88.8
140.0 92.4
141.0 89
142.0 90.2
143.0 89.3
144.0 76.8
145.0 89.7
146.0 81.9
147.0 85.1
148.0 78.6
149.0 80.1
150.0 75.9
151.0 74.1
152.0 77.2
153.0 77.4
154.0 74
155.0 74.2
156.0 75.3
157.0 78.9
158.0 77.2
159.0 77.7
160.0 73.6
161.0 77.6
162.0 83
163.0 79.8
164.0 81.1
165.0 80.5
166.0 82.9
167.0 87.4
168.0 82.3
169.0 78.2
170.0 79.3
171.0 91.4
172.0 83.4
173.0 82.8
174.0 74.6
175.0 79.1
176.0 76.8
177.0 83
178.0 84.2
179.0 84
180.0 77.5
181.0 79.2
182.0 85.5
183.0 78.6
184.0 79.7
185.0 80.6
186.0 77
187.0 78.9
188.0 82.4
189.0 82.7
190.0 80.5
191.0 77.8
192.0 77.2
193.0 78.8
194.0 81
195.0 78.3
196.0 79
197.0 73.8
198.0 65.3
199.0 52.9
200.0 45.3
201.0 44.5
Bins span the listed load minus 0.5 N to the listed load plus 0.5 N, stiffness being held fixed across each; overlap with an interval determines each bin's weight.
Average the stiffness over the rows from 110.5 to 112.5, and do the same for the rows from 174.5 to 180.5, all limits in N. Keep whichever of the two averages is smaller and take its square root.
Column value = 8.71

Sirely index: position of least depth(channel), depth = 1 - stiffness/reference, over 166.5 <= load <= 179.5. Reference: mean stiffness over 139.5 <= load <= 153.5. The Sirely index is 171.0 N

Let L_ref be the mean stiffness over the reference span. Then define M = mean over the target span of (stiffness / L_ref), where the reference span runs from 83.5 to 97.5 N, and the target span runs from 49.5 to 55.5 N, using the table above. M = 1.01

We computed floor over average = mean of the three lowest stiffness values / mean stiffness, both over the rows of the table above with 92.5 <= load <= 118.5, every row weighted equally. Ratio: 0.932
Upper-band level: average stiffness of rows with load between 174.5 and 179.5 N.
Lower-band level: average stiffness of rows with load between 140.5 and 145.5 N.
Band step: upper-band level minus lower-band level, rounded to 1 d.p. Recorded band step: -5.6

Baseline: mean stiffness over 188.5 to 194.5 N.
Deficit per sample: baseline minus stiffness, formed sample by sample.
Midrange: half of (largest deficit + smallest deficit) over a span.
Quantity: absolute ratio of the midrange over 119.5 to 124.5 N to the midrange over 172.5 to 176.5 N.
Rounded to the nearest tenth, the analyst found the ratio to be 1.8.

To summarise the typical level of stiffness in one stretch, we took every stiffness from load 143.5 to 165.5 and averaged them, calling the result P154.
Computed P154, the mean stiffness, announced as 79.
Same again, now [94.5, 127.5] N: 76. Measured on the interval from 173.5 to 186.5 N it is 80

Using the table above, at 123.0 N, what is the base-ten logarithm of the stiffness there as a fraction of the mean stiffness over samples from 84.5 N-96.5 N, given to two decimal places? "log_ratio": -0.05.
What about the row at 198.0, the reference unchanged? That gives -0.09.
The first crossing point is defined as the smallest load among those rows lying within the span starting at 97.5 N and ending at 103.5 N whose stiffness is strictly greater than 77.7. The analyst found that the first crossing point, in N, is 98.0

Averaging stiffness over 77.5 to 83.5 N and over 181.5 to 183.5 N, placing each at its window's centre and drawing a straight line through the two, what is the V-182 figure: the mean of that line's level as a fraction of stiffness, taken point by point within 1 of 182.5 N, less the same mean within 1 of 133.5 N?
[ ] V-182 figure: -0.10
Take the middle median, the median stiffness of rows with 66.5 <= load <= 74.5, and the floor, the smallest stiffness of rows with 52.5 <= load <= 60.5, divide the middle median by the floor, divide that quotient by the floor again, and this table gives 0.0145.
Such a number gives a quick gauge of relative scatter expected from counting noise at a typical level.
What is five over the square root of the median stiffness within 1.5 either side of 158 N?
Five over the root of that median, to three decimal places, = 0.567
